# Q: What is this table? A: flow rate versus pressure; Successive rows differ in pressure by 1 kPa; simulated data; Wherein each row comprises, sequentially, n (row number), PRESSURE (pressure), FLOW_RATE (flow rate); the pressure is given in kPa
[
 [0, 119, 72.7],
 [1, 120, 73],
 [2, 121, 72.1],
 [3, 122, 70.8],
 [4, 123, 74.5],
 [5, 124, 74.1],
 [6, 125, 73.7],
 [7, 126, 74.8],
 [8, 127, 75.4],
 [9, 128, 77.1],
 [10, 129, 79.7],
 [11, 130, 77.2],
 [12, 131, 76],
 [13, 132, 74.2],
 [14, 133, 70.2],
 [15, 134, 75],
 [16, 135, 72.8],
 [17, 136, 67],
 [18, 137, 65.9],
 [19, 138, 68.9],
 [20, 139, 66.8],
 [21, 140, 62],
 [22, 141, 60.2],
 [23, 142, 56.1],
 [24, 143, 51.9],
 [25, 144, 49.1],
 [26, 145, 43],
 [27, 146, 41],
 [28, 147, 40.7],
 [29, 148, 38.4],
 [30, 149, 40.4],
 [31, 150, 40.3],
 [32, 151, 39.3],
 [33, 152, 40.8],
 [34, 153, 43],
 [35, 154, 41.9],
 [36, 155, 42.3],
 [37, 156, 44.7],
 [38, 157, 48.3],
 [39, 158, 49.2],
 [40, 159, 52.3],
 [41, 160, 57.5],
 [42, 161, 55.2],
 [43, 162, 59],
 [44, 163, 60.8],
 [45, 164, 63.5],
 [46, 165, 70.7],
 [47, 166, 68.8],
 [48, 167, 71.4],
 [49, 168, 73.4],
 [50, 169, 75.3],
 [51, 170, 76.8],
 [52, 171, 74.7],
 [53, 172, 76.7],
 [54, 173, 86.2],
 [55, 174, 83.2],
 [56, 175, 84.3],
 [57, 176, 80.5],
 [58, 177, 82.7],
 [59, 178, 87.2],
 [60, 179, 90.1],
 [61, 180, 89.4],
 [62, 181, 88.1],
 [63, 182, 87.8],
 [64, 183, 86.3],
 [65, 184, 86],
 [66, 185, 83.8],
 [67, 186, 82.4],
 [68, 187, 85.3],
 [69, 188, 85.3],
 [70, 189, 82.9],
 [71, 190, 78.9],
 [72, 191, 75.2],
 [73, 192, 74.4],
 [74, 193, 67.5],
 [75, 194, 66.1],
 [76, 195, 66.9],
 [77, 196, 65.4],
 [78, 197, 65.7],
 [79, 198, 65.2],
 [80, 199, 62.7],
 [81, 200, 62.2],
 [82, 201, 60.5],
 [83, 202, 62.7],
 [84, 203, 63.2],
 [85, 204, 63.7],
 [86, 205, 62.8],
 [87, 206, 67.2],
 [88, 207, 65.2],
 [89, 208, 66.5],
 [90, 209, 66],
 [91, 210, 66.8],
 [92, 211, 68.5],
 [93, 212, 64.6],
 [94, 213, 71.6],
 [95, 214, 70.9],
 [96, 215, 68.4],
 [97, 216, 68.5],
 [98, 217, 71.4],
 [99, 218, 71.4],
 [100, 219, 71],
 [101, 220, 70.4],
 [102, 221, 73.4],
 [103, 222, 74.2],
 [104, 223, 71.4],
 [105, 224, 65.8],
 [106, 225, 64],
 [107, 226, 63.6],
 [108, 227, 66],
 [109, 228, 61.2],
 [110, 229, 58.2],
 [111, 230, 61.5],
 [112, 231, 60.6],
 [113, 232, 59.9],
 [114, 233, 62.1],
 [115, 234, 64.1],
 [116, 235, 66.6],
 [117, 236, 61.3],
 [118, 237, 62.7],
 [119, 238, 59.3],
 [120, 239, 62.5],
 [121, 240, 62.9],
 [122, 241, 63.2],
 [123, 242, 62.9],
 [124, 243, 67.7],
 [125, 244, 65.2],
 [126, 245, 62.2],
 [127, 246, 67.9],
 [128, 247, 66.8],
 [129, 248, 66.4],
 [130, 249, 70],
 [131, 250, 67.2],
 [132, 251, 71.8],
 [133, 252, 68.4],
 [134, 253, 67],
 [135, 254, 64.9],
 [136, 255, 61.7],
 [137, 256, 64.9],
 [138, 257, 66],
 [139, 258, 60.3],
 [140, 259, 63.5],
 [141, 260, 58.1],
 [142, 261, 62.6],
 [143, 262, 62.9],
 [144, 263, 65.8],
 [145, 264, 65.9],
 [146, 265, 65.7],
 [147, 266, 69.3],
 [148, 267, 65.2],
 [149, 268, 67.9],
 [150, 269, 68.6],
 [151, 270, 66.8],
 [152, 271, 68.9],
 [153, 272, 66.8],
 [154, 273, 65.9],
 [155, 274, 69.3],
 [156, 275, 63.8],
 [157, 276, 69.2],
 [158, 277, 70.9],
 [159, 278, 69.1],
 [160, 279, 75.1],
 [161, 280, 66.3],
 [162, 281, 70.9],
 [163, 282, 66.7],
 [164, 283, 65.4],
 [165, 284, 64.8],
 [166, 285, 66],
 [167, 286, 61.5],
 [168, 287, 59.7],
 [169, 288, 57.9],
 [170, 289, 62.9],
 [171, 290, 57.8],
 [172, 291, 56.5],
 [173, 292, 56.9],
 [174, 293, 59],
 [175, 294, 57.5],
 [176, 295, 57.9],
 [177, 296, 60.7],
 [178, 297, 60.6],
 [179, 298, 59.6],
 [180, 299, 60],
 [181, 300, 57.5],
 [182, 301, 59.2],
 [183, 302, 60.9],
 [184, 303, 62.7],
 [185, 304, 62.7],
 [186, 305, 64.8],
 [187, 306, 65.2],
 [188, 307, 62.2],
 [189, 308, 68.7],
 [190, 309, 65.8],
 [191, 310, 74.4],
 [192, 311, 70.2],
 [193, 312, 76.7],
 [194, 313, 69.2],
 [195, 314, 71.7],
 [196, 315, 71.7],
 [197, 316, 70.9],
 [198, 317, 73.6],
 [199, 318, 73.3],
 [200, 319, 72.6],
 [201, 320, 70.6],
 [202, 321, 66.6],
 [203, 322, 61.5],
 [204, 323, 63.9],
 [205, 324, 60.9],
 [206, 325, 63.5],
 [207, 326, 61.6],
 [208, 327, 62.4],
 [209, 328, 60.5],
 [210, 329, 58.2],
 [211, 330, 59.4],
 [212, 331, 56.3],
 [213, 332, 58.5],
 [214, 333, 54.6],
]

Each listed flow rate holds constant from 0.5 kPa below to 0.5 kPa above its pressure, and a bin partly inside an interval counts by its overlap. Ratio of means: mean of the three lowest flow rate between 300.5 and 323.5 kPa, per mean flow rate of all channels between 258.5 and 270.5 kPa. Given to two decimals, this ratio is 0.93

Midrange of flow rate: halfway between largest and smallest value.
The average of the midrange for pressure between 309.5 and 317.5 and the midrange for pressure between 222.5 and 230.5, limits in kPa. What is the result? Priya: 68.9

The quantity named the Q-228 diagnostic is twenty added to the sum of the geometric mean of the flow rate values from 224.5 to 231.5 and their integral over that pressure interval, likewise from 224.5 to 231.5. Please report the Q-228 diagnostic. 517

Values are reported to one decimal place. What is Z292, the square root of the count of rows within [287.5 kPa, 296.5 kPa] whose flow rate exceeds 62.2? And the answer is 1.0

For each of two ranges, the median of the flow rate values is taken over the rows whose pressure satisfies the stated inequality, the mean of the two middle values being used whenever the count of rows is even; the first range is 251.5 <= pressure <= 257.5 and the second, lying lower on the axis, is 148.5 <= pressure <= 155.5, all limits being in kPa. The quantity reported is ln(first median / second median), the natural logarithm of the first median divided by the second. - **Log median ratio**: 0.5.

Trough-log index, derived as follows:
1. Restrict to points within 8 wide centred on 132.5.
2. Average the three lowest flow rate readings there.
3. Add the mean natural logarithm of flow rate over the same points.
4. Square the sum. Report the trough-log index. 5521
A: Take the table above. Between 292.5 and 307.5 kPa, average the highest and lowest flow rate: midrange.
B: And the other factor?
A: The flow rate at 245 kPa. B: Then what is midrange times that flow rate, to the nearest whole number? 3816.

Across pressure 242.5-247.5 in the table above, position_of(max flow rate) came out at 246 kPa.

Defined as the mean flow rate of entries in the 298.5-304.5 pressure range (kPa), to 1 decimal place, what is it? 60.5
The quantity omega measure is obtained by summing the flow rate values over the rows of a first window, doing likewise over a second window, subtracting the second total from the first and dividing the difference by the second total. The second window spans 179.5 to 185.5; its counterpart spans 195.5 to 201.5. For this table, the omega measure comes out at -0.27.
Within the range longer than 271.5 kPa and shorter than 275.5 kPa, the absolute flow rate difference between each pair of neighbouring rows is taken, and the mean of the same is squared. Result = 11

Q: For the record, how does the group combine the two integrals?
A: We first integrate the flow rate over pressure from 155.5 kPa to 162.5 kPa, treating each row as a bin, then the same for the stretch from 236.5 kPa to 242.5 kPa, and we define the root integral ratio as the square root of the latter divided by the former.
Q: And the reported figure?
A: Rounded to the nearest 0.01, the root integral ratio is 1.01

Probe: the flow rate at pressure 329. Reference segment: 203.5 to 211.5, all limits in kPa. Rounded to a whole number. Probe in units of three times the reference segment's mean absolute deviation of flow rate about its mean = 13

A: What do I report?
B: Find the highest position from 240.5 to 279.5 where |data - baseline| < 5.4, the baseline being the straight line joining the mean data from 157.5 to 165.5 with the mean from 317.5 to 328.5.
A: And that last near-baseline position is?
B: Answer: 275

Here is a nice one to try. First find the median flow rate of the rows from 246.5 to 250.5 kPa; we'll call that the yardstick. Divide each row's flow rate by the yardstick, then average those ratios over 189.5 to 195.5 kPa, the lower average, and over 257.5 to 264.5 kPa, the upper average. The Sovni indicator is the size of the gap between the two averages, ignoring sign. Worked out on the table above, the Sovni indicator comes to 0.13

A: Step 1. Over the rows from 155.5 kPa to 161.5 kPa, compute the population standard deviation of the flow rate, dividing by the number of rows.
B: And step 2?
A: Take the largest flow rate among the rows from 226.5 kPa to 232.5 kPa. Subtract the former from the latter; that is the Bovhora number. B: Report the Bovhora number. 61.7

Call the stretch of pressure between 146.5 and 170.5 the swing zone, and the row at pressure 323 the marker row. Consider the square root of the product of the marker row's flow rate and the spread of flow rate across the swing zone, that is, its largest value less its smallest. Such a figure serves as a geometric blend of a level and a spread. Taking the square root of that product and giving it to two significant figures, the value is 50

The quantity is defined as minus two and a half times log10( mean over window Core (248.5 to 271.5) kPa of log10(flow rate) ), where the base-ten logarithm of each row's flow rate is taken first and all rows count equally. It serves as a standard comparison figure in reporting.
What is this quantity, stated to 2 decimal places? -0.65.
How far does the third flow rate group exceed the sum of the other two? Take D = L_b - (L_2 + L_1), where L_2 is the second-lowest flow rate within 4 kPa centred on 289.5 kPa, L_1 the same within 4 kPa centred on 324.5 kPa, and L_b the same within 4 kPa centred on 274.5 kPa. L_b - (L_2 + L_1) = -53.5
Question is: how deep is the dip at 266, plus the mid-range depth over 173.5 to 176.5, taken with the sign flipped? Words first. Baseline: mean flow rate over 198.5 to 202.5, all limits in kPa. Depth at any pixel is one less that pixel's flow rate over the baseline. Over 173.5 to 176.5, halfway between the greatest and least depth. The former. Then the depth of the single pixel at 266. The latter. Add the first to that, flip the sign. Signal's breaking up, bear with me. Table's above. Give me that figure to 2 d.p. 0.45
